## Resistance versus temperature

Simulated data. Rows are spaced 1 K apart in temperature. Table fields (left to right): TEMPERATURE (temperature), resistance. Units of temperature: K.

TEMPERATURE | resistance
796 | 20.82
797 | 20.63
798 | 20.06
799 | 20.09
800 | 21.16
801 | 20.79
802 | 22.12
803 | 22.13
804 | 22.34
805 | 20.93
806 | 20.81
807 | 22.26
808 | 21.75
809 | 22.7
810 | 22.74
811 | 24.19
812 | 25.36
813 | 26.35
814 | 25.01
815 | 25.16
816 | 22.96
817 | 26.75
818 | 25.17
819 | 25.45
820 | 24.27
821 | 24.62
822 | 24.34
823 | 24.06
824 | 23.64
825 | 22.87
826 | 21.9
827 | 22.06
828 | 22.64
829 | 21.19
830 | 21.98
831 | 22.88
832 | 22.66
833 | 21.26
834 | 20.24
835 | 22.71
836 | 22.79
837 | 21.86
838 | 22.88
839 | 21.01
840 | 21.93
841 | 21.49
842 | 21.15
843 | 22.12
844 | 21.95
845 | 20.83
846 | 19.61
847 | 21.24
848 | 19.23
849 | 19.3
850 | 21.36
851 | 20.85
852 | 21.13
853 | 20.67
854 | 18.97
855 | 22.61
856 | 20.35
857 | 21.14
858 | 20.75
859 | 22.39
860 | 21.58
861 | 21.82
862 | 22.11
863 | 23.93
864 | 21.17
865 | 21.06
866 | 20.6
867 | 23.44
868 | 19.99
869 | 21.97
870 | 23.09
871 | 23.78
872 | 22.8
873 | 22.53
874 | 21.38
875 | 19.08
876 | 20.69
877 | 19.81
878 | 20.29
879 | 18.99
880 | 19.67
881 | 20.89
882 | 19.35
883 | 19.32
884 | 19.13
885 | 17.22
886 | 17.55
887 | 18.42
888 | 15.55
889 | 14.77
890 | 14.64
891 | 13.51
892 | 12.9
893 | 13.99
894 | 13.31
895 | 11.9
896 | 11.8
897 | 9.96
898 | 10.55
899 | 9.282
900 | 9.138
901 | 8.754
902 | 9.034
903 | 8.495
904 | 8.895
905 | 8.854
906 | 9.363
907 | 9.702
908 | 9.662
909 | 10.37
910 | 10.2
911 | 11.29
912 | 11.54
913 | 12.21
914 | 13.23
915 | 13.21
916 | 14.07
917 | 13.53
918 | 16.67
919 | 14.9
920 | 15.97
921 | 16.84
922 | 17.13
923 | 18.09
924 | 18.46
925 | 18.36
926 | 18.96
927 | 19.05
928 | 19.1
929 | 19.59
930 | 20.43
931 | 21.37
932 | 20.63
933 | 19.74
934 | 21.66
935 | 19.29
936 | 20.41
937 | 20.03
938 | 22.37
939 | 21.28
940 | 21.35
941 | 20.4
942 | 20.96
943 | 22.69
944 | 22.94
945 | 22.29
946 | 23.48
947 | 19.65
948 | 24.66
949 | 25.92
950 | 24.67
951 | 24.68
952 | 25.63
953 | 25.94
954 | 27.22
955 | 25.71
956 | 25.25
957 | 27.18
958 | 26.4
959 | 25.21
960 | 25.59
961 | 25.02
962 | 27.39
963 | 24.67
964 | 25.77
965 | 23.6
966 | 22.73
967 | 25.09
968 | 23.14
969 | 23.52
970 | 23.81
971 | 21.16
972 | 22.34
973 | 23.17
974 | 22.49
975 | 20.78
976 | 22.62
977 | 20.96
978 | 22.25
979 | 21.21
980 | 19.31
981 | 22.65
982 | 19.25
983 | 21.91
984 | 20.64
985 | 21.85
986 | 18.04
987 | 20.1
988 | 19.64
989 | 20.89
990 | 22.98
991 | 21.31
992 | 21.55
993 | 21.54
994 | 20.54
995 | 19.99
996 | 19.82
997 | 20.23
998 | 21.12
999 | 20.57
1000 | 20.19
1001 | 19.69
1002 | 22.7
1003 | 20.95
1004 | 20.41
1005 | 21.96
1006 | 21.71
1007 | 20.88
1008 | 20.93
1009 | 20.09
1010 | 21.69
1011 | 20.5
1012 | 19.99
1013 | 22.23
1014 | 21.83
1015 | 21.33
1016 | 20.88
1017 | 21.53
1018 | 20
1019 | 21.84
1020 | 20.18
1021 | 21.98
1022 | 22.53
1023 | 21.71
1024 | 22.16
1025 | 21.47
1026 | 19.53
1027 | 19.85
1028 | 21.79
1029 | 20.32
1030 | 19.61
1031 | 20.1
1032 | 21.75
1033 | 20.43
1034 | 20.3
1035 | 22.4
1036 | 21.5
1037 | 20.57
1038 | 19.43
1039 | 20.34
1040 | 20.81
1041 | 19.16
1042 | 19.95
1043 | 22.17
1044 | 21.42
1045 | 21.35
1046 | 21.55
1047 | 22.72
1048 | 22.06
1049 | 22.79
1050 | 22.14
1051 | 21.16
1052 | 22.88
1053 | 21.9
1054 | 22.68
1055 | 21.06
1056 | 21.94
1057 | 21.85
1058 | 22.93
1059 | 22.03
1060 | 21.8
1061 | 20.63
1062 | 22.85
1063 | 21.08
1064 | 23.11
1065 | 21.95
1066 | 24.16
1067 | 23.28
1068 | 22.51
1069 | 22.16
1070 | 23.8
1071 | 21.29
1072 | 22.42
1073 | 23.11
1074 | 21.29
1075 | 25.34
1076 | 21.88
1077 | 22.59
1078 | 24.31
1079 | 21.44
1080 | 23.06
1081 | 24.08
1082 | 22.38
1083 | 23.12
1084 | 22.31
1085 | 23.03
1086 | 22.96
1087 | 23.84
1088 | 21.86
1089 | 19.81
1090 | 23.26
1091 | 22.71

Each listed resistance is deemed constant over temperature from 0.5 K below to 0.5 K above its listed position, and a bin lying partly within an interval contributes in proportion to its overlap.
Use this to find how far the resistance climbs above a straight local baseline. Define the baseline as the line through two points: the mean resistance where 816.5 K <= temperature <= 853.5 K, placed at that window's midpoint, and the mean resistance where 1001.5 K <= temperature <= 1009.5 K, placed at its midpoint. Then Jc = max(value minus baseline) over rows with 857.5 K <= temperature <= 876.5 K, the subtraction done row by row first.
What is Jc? 1.9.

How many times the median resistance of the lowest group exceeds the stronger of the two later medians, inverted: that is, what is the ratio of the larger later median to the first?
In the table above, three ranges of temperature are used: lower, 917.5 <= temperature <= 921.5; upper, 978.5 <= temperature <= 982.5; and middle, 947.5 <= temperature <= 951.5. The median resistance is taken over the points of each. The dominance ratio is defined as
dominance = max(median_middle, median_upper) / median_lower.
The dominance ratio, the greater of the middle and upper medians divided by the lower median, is 1.51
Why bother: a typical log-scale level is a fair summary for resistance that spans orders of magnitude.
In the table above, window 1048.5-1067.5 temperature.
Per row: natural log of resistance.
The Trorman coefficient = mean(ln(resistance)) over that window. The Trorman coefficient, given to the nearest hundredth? 3.10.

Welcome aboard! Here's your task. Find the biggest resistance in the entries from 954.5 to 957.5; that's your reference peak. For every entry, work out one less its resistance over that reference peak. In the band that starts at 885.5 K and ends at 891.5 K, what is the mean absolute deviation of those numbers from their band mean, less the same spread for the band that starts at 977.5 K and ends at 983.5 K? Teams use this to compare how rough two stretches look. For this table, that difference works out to 0.011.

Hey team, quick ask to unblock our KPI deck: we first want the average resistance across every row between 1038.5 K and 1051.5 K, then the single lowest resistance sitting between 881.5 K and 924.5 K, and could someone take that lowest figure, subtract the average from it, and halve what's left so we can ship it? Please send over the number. -6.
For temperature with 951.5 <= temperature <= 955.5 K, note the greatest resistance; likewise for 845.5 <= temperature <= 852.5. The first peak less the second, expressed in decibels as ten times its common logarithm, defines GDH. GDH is 7.7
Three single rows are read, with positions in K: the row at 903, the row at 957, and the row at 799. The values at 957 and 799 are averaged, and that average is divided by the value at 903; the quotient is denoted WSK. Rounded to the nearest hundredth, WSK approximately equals 2.78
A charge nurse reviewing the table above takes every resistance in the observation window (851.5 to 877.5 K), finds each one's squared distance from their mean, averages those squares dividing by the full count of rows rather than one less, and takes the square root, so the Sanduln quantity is 1.3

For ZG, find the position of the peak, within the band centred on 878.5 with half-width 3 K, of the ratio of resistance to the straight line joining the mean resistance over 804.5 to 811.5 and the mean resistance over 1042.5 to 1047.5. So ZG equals 881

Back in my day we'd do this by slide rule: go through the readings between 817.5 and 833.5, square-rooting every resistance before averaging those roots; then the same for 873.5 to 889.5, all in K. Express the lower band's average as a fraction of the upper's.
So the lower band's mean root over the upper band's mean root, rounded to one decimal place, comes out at 1.1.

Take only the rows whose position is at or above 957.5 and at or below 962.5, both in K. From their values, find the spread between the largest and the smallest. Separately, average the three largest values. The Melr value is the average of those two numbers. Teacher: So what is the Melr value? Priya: 14.4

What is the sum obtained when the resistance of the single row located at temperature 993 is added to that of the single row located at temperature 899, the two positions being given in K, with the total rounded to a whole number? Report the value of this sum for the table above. 31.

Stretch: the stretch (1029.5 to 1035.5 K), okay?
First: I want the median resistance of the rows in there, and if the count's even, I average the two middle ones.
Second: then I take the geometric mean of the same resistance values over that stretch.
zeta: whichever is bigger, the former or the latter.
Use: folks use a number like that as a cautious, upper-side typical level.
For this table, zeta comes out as 20.7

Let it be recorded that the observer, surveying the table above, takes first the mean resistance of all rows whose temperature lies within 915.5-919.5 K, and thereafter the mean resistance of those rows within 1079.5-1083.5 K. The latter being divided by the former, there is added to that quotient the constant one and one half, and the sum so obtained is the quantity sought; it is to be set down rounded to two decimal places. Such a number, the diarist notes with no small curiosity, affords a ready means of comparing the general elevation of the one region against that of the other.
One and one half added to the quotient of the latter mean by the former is 3.07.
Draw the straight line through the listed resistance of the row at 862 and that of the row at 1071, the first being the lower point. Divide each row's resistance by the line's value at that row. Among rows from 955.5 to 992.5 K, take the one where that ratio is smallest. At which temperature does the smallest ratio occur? 986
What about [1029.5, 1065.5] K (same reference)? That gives 1041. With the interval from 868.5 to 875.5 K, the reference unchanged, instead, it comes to 875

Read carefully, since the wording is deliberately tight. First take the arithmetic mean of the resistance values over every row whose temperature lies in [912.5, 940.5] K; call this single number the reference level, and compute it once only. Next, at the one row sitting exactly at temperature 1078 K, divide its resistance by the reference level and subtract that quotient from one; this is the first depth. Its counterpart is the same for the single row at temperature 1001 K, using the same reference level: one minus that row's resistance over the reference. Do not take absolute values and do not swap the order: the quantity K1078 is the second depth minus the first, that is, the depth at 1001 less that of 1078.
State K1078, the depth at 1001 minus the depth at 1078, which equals 0.3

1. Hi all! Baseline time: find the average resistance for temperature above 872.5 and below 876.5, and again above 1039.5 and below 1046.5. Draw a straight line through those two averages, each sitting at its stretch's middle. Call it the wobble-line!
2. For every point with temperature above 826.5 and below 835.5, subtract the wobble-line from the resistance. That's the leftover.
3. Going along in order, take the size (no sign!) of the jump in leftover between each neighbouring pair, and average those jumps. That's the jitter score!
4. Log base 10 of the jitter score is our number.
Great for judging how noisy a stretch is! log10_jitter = 0.0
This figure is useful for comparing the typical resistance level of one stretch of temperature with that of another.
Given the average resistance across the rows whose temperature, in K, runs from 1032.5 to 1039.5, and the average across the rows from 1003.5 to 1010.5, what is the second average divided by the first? 1.02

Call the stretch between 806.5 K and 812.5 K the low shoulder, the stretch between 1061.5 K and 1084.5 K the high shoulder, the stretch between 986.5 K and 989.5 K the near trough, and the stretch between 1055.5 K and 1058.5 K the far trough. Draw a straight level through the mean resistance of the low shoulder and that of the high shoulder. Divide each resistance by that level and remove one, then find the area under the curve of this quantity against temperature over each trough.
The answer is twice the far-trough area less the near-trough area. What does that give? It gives 0.21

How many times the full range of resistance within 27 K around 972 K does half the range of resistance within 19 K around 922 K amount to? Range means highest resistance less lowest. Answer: 0.56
